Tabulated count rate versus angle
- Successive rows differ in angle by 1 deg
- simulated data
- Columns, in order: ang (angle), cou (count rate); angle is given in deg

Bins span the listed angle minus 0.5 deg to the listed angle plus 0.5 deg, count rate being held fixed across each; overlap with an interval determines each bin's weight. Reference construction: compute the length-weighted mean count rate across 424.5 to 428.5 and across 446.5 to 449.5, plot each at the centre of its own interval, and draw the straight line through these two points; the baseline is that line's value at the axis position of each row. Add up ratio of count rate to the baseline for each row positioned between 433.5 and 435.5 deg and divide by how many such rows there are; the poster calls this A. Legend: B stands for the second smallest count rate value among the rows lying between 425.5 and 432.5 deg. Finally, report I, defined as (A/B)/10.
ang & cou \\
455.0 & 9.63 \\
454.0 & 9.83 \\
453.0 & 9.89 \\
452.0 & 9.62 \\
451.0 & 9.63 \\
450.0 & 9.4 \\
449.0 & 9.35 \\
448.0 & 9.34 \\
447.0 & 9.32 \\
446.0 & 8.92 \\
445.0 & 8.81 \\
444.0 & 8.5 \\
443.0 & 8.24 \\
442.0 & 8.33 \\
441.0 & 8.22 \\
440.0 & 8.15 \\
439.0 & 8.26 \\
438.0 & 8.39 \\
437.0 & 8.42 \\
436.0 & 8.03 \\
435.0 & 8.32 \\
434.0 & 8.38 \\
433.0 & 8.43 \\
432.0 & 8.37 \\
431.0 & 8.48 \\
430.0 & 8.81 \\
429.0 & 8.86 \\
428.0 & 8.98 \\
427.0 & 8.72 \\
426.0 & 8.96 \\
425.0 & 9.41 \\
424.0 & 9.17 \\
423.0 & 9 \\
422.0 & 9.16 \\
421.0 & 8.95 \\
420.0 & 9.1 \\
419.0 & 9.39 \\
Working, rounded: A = 0.914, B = 8.48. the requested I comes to 0.0108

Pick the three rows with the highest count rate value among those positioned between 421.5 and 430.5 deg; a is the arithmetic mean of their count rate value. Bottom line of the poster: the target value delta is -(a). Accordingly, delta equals -9.2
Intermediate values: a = 9.2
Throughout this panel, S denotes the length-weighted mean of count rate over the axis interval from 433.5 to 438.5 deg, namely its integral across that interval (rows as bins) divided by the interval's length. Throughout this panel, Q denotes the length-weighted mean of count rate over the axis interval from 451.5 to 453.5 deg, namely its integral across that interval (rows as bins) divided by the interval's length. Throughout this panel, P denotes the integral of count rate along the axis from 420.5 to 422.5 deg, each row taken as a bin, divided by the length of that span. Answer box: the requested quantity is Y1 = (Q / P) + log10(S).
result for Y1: 2.00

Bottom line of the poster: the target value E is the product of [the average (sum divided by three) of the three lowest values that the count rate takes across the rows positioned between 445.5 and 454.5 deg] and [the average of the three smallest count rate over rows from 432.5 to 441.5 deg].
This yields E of 74.8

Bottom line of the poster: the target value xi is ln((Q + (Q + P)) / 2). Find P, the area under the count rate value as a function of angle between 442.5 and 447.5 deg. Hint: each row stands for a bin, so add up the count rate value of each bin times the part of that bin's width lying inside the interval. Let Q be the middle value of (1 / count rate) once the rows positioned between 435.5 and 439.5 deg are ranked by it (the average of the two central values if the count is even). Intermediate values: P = 44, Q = 0.120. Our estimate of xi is 3.1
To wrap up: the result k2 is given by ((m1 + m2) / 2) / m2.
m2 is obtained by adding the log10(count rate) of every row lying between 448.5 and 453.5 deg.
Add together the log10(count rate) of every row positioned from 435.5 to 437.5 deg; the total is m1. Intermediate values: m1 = 1.8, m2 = 4.9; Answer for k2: 0.69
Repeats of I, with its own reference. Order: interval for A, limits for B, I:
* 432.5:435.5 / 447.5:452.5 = 0.0098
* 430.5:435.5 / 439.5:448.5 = 0.0112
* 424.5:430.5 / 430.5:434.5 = 0.0118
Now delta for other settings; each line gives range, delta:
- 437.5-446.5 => -8.7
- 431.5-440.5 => -8.4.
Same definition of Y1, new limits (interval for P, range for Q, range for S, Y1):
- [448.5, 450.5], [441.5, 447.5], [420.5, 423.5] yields 1.88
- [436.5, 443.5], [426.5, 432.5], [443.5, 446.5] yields 1.99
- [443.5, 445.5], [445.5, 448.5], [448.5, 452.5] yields 2.04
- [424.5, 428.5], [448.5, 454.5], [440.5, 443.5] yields 1.98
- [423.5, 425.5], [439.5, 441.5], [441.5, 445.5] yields 1.81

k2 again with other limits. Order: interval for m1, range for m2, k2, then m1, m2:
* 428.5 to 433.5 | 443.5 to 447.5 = 1.12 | 4.7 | 3.8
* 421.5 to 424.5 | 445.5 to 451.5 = 0.75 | 2.9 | 5.8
